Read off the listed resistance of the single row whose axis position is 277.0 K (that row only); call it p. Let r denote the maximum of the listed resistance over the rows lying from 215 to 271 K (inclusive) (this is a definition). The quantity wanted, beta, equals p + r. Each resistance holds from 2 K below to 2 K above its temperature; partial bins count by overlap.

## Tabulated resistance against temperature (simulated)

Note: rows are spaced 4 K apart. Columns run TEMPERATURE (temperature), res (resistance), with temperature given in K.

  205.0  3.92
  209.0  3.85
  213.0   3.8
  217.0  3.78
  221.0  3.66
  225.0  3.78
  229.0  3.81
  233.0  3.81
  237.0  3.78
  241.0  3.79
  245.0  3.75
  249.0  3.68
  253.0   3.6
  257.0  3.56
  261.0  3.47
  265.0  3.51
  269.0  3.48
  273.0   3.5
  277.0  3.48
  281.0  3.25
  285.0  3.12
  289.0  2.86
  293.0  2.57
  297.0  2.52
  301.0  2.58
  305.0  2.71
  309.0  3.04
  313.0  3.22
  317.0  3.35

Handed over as 7.3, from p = 3.48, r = 3.81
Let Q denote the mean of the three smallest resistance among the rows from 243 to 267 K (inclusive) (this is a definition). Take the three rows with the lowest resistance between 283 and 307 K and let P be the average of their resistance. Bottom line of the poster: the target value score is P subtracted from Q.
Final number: 1.0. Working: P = 2.6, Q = 3.5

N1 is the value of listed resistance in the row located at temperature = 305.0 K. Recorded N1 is 2.71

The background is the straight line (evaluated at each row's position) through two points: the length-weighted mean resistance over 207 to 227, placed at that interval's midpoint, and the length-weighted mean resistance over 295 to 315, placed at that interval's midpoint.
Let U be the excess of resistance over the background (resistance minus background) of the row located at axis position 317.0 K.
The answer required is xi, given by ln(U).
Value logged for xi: -0.4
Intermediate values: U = 0.67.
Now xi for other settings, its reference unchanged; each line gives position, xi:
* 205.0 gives -4.2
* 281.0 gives -1.7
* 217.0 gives -5.1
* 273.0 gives -1.1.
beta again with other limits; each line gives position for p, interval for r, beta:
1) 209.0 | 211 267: 7.7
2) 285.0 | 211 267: 6.9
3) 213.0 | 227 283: 7.6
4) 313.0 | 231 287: 7.0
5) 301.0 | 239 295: 6.4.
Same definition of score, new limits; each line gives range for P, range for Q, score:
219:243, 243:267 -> -0.2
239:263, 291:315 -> -1.0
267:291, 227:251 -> 0.7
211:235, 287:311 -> -1.2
